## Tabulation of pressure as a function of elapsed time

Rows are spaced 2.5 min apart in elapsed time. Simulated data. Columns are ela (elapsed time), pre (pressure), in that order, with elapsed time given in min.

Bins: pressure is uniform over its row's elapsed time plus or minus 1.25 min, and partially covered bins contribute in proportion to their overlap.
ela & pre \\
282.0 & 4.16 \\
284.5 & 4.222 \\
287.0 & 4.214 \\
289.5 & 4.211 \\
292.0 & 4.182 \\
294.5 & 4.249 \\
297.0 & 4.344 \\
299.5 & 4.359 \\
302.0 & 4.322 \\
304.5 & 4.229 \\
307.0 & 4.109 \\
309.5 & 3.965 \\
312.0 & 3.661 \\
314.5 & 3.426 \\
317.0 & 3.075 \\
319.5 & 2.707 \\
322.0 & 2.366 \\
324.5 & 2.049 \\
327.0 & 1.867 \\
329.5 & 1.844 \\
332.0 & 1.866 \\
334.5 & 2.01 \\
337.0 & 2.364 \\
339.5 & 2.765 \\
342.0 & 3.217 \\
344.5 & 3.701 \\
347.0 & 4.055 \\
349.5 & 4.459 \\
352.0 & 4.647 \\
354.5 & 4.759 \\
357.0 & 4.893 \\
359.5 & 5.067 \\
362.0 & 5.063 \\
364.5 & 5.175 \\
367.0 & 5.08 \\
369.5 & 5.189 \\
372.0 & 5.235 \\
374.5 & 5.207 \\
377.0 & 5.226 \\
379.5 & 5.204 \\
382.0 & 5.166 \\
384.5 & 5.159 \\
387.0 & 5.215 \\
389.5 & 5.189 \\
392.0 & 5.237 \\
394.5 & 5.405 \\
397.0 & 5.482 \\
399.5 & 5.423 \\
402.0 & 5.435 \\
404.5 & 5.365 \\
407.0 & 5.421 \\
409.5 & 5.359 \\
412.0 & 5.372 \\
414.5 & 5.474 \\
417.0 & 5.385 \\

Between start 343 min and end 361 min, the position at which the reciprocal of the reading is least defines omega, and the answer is 359.5 min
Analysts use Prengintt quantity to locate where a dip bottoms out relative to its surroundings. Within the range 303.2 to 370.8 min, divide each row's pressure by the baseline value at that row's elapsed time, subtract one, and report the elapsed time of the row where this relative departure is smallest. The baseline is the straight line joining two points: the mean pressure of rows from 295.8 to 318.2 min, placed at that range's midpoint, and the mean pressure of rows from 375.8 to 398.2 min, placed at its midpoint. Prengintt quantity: 329.5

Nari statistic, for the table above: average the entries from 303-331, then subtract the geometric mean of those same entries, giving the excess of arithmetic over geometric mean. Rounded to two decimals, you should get 0.13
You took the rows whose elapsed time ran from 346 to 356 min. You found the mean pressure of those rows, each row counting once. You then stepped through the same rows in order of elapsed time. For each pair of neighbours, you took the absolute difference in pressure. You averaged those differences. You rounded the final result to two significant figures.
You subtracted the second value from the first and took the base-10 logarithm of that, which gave 0.63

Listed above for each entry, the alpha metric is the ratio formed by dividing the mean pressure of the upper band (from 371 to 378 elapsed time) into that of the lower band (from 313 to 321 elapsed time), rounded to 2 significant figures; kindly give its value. 0.59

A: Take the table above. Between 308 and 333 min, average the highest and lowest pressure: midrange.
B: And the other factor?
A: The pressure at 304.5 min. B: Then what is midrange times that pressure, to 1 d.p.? 12.3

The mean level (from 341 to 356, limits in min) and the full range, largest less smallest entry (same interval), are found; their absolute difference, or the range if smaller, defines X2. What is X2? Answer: 1.5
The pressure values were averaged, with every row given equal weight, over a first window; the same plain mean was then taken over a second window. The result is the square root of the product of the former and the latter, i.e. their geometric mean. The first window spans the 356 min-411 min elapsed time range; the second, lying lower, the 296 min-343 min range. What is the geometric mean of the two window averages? 4.0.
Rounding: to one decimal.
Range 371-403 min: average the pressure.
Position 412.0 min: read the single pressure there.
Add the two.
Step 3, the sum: 10.6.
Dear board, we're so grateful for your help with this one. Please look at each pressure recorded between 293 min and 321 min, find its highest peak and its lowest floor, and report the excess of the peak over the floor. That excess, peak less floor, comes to 1.7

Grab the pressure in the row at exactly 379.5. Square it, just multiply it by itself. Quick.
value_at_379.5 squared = 27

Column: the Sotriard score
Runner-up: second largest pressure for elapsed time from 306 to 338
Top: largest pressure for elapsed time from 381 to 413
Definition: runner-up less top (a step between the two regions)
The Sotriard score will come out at -1.5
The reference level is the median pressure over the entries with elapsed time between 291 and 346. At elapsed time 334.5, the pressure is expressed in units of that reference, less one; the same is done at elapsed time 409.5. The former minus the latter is -1.0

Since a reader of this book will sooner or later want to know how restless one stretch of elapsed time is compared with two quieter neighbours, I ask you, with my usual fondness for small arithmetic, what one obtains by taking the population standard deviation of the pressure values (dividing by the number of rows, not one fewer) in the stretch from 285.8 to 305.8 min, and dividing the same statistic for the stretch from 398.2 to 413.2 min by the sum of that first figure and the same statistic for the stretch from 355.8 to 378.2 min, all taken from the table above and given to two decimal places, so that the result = 0.18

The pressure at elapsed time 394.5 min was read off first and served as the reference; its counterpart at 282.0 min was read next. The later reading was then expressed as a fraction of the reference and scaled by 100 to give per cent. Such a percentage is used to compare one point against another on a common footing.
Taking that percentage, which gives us 77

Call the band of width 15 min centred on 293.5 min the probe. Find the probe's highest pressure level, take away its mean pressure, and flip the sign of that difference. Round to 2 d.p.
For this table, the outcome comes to -0.10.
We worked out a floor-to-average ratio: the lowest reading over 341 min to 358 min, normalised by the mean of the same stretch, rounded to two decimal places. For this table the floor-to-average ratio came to 0.76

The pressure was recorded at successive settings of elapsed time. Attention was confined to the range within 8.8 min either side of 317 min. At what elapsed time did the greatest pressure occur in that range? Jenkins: 309.5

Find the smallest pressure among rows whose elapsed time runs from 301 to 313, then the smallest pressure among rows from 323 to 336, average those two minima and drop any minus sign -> 2.75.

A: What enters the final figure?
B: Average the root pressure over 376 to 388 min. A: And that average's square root 1.51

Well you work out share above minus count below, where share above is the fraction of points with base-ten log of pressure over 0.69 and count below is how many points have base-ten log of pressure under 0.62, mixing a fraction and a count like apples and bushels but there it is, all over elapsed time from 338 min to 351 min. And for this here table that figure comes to -4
